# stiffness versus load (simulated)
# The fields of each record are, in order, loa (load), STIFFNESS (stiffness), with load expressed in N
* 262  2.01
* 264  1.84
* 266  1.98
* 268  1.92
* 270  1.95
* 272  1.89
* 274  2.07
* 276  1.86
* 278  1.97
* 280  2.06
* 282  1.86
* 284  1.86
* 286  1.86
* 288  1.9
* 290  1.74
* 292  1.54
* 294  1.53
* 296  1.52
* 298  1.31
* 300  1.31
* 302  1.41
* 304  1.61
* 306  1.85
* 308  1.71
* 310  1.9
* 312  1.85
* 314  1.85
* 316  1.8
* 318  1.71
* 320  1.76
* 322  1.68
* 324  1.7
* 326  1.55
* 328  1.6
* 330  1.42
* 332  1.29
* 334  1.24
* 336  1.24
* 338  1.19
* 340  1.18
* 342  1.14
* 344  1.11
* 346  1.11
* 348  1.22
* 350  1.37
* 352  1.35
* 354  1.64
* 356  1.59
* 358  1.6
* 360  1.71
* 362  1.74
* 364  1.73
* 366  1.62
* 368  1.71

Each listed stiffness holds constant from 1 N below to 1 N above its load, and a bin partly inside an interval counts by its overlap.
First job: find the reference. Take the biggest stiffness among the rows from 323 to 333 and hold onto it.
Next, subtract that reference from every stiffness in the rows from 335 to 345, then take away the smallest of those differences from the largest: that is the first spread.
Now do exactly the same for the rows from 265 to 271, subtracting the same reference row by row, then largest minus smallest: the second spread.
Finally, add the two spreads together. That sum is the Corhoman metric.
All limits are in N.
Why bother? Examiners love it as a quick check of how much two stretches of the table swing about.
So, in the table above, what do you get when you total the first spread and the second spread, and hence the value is 0.19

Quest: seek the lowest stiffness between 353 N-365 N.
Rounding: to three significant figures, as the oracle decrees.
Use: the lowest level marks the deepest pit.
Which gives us 1.59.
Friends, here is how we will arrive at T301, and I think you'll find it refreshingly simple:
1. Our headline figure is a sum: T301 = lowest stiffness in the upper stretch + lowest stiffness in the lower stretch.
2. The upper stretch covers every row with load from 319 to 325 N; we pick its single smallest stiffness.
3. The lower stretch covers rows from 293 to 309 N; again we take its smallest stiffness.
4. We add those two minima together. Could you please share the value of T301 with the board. 2.99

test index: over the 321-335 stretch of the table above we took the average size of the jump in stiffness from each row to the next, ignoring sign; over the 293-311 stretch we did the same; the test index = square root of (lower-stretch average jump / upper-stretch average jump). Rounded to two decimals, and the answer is 1.19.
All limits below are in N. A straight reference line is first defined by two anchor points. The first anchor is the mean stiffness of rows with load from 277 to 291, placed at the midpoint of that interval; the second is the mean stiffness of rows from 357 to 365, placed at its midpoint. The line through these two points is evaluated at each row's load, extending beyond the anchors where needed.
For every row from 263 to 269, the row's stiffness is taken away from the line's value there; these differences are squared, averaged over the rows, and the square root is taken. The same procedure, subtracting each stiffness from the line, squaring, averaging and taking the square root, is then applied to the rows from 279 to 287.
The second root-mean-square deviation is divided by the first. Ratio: 1.3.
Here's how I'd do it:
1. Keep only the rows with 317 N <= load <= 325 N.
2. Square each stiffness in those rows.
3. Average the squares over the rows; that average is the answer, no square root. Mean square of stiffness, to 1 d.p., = 2.9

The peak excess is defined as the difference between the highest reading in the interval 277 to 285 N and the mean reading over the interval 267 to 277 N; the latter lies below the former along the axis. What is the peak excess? 0.1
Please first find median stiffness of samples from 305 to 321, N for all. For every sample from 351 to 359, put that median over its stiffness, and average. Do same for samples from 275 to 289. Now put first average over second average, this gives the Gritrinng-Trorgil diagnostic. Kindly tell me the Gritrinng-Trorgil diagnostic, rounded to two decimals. 1.24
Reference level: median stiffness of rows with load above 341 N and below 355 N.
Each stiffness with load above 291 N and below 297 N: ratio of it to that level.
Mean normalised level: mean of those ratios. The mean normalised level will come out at 1.3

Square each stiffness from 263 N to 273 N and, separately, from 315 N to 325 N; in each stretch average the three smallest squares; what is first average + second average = 6.43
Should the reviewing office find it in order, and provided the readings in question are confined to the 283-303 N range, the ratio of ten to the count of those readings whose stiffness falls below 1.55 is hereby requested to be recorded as 1.7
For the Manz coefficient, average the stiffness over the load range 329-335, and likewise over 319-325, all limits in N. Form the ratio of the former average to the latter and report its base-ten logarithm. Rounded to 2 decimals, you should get -0.11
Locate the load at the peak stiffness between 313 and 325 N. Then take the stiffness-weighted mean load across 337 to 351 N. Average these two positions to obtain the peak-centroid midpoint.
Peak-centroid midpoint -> 329.1 N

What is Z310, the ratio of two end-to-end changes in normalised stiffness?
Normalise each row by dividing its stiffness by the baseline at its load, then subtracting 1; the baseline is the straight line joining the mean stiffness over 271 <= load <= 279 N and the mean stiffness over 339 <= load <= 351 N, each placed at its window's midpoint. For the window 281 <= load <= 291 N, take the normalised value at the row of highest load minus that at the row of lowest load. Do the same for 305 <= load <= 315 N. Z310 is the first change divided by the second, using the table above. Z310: -0.3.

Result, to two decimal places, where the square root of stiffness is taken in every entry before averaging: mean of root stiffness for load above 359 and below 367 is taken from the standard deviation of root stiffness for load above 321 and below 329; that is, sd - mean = -1.28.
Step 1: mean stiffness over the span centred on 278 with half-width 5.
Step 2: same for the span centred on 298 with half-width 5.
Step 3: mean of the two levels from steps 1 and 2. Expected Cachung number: 1.69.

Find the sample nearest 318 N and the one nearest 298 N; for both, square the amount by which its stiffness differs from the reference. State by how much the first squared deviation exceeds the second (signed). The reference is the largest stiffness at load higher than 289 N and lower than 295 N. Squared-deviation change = -0.18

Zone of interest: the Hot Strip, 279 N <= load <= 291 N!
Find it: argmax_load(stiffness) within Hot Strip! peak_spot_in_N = 280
